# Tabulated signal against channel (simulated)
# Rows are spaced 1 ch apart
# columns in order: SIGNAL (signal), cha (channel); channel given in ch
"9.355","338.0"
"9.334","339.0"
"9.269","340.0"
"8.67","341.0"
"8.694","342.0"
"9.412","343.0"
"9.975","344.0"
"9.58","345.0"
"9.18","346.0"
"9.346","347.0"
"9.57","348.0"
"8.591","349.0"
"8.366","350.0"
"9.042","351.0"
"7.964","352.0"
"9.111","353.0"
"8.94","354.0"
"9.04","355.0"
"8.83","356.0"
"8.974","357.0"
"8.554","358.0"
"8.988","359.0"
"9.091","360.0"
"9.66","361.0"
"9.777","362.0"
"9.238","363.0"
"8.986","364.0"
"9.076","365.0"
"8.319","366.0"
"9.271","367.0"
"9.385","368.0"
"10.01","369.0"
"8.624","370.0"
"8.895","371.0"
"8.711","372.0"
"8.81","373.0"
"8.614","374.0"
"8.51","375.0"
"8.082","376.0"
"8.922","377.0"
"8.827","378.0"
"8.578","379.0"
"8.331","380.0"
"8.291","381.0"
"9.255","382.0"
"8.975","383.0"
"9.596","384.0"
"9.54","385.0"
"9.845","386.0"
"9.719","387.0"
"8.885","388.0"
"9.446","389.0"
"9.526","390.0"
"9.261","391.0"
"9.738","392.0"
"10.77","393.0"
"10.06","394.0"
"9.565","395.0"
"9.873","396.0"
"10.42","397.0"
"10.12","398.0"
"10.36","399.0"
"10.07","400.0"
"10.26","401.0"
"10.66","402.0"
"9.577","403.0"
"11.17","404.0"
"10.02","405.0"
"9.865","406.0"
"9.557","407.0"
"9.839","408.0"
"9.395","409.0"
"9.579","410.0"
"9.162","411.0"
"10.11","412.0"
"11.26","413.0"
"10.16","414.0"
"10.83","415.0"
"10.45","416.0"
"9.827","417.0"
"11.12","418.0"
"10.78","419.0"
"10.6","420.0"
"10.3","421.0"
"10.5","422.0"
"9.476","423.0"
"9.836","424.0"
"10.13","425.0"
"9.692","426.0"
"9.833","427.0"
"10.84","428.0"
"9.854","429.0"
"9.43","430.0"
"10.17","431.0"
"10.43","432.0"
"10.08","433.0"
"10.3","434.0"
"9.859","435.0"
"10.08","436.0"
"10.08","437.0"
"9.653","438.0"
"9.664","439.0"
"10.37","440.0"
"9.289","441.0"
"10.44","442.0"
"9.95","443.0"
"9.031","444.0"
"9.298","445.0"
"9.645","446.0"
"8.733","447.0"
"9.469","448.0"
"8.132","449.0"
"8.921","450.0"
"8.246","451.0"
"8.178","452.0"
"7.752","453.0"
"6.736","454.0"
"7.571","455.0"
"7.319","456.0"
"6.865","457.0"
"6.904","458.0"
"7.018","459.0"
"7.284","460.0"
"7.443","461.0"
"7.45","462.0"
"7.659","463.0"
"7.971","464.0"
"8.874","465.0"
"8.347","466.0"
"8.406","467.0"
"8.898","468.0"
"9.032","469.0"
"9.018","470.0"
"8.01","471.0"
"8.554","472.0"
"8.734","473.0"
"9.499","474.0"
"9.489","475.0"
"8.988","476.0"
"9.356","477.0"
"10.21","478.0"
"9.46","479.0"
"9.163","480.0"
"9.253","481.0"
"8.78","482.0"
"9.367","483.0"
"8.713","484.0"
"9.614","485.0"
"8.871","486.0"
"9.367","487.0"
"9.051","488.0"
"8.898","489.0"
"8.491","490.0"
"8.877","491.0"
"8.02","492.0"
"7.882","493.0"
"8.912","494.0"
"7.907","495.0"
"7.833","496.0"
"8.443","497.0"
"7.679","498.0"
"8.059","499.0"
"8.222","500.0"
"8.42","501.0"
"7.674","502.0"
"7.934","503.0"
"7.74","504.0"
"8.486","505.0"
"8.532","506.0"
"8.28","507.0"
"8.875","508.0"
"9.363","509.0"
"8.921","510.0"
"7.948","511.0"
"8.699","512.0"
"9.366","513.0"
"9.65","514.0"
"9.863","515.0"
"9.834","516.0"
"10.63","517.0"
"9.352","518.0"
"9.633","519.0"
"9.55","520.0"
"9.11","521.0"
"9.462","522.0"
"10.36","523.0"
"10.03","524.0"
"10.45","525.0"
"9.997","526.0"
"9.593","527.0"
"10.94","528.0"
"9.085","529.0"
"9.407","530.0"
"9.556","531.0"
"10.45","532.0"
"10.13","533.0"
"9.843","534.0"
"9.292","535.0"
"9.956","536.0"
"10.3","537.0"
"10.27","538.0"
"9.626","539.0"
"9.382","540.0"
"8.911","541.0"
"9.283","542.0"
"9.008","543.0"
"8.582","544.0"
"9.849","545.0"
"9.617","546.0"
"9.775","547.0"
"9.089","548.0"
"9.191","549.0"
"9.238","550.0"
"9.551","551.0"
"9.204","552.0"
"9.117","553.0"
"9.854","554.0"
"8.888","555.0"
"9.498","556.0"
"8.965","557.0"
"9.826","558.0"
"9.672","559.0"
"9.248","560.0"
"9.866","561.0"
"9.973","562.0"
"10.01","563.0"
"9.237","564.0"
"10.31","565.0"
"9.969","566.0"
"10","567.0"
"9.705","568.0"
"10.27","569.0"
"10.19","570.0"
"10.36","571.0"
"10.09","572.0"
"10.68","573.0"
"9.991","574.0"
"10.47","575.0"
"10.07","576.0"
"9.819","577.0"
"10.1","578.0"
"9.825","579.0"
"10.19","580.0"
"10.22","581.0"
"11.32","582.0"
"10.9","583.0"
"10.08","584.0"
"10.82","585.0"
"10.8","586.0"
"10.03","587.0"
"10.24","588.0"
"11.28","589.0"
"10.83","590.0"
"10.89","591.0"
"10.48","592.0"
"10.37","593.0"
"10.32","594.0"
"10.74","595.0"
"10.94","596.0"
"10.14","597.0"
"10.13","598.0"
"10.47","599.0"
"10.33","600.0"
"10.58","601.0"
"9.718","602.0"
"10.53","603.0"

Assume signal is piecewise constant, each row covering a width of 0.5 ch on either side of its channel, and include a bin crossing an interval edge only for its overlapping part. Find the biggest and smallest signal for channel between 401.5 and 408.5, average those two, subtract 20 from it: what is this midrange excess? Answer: -9.6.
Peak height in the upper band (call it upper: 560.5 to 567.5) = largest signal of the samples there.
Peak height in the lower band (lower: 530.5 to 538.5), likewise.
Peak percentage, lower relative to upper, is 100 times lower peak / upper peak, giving 101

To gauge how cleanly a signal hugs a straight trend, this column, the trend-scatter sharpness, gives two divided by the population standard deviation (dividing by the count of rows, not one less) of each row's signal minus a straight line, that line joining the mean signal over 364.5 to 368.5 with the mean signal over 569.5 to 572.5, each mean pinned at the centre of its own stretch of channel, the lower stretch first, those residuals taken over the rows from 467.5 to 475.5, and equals 4.42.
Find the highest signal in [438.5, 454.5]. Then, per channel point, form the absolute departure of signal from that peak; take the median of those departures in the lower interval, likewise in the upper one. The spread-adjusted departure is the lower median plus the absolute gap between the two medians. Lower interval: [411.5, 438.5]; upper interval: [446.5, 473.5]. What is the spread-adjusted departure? 2.3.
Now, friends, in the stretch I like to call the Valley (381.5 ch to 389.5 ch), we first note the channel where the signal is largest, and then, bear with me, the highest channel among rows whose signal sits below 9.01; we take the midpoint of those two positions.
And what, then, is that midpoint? 387.0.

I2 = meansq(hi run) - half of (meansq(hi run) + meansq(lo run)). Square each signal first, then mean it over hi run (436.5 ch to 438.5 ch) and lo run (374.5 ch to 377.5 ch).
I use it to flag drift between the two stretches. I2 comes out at 12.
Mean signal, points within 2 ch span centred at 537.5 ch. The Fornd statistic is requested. 10.3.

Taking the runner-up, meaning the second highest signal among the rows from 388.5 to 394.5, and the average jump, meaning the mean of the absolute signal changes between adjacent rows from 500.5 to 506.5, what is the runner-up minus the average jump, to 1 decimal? 9.7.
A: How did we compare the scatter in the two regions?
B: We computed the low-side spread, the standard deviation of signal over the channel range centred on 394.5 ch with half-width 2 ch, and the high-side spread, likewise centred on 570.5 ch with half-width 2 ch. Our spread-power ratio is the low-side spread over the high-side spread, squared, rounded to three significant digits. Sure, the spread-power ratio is 19.8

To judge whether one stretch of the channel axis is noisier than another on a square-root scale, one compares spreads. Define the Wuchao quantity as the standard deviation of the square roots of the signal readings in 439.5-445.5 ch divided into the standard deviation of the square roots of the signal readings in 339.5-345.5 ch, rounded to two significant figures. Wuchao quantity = 0.87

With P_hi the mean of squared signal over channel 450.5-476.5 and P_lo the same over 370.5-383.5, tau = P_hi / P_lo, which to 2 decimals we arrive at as 0.88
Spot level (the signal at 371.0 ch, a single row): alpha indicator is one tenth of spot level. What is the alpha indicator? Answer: 0.89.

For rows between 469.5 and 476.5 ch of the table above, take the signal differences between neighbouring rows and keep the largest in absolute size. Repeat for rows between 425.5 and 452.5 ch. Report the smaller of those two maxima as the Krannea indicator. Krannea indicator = 1.01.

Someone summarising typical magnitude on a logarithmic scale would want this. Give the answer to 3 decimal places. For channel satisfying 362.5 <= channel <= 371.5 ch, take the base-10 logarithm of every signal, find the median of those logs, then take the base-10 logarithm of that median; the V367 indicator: -0.019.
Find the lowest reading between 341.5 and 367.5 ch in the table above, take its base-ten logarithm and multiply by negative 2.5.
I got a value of -2.25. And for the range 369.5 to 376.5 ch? -2.27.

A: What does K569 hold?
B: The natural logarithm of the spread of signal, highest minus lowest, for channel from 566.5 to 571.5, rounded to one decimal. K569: -0.4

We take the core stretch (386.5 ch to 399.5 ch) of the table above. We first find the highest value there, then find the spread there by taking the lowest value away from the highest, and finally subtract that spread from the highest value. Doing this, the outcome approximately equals 8.9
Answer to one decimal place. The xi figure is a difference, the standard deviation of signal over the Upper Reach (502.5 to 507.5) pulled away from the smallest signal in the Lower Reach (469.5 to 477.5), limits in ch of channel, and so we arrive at 7.7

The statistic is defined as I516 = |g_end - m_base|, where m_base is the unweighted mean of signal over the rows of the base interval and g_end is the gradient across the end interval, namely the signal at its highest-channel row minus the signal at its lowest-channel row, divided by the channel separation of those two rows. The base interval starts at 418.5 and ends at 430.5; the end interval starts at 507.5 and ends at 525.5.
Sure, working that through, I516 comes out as 10.0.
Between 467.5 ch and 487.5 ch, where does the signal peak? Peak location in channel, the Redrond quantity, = 478.0 ch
